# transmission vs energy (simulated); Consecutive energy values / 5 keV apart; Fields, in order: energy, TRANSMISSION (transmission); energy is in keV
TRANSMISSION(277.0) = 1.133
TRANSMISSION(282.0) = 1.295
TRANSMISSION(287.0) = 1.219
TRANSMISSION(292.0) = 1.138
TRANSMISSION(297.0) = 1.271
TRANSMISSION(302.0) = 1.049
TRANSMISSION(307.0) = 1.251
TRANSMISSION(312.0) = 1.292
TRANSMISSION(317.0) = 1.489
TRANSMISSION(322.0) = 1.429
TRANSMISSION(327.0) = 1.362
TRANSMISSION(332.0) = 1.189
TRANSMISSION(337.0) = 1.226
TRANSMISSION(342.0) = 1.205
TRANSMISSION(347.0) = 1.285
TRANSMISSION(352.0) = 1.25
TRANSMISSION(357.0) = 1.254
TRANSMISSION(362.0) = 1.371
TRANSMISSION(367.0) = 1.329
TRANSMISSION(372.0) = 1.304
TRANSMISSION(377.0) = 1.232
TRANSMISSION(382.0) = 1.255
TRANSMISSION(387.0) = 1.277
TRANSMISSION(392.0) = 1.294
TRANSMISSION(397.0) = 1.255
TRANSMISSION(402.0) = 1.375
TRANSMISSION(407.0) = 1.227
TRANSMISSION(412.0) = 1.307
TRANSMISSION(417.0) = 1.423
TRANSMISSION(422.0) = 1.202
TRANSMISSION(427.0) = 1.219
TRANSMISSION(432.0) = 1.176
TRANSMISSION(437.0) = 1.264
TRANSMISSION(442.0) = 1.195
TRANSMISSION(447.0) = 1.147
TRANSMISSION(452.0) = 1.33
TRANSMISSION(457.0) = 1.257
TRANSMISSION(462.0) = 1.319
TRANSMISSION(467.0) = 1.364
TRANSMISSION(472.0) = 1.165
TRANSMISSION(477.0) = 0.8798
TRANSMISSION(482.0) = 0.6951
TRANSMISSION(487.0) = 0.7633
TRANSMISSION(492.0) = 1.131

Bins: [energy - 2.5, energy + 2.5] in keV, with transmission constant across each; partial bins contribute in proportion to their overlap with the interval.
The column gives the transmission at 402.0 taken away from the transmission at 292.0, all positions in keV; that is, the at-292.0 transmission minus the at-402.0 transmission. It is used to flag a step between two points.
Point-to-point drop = -0.24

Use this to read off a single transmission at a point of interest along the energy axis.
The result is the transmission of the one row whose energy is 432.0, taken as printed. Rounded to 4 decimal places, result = 1.1760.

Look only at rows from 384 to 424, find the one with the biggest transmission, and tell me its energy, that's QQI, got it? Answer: 417.0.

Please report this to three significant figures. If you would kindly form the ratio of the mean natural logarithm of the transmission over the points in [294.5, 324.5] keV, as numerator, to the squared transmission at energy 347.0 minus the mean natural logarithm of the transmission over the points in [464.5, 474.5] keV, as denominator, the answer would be 0.179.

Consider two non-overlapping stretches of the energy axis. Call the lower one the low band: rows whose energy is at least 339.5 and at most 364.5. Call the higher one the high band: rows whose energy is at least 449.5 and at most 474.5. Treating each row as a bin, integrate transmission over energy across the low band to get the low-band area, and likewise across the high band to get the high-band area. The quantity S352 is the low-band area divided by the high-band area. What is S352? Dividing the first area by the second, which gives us 0.99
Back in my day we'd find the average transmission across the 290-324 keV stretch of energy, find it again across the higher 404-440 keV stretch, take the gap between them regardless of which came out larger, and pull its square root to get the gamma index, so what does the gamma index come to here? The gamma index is 0.12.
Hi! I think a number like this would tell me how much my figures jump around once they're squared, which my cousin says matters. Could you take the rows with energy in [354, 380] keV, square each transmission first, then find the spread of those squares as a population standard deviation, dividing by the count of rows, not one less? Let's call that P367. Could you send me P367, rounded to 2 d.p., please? 0.13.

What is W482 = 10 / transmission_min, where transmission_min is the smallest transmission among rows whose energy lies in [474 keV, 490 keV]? 14.4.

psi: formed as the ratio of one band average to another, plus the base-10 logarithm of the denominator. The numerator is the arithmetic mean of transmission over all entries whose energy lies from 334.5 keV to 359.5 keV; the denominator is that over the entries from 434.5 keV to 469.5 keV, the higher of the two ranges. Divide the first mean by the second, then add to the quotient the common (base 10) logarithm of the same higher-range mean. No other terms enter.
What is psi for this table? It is 1.08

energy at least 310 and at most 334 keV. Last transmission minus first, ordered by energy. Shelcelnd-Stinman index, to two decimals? -0.10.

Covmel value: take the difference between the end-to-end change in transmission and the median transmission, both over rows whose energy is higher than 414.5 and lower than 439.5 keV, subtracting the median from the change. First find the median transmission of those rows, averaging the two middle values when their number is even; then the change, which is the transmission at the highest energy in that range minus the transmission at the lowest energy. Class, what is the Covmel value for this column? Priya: -1.38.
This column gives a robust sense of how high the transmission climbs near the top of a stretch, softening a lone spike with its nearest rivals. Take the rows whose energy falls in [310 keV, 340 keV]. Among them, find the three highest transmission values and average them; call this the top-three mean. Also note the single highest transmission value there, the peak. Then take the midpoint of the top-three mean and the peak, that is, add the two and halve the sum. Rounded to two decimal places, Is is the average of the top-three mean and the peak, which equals 1.46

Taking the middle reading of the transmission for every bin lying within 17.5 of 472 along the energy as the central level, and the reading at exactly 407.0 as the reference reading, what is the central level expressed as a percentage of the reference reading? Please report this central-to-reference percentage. 95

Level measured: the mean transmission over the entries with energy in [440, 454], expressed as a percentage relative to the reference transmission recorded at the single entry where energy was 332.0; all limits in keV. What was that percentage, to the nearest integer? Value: 103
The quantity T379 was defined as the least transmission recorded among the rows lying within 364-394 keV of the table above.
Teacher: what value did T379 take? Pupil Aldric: 1.232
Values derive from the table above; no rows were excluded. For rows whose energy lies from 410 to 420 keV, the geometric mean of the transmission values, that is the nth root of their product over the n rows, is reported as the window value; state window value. 1.36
